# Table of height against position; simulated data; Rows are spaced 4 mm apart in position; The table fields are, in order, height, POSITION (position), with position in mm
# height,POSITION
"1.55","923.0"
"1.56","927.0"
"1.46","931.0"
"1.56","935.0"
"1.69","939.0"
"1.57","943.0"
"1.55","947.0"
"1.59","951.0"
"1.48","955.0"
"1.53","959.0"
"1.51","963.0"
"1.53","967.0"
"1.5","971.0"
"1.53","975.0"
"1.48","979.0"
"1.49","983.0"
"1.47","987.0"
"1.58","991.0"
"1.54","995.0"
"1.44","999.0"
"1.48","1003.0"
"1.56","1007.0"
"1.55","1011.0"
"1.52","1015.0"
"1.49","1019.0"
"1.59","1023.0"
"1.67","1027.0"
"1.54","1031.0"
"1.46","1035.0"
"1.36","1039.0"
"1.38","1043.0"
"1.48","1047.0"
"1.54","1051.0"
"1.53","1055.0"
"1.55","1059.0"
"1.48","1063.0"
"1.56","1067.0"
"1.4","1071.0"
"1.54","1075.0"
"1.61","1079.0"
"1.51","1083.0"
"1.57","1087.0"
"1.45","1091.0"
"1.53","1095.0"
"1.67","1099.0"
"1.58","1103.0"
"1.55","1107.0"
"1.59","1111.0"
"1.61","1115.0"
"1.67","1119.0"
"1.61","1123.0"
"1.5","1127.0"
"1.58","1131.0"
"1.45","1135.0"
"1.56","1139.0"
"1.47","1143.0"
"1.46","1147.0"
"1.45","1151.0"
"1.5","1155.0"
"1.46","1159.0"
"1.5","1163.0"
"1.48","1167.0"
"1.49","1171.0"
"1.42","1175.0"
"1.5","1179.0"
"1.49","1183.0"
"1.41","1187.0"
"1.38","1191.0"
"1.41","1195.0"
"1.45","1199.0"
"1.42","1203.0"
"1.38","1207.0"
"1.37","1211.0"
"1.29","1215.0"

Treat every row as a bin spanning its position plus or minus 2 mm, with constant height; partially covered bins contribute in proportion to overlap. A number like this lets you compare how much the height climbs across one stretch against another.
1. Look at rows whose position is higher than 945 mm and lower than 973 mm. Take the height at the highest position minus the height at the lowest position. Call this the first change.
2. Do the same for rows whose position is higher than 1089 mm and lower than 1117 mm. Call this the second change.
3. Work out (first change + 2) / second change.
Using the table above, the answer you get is 12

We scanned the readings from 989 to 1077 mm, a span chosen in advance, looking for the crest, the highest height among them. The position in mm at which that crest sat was 1027.0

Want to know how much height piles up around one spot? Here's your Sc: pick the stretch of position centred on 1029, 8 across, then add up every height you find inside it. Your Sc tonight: 3.21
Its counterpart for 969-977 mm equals 3.03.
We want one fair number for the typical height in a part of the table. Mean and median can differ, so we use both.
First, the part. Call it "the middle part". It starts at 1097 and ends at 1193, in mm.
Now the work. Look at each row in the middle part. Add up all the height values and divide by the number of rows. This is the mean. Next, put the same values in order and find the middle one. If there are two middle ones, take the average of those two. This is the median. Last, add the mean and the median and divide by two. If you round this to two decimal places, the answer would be 1.51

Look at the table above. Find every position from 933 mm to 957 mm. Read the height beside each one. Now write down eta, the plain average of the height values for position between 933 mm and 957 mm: 1.57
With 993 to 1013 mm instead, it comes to 1.51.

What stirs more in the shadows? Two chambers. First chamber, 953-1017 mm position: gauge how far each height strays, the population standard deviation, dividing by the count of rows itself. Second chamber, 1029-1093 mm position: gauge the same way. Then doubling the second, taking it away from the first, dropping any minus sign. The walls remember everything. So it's 0.10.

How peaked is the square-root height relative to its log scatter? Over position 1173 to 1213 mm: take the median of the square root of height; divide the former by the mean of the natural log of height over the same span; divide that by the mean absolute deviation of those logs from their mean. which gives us 142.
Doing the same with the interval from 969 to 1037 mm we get 102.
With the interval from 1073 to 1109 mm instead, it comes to 97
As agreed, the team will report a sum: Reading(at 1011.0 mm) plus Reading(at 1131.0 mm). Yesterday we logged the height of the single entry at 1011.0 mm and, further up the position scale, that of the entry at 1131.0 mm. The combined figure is 3.13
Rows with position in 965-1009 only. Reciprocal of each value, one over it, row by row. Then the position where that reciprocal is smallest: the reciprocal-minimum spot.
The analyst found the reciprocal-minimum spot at 991.0 mm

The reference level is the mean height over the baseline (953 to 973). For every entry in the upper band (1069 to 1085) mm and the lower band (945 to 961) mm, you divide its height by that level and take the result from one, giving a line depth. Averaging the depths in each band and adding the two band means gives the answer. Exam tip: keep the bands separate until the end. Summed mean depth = -0.02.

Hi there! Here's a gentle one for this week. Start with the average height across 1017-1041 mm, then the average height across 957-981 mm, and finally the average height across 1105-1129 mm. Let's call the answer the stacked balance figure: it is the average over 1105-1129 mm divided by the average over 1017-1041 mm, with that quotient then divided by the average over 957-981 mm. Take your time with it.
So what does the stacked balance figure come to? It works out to 0.69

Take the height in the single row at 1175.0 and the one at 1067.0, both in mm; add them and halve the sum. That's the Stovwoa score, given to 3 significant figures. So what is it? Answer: 1.49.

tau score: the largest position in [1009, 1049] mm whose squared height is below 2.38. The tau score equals 1047.0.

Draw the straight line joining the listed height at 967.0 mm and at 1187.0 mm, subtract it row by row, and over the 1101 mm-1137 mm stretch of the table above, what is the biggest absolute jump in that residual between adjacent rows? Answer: 0.128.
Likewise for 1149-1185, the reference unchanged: 0.082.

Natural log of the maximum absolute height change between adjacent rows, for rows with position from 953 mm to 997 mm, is -2.21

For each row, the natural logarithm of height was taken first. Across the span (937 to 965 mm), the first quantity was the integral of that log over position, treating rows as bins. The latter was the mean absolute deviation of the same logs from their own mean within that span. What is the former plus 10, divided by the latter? 728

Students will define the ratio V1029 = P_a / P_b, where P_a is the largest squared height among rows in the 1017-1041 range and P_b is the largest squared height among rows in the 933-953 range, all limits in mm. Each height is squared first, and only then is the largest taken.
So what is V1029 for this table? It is 0.98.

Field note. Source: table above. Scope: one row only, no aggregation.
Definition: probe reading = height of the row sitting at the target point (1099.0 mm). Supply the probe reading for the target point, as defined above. 1.67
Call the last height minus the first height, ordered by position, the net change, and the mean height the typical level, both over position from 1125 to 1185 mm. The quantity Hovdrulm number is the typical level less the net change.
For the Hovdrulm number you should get 1.50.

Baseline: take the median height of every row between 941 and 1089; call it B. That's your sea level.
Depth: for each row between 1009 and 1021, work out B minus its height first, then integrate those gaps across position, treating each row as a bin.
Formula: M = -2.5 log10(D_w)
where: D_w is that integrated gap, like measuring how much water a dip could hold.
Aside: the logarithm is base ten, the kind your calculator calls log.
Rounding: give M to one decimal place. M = 2.3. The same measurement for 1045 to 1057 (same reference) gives 2.0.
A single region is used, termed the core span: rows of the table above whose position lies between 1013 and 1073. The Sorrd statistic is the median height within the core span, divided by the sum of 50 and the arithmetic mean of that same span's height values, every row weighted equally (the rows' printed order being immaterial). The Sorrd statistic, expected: 0.0295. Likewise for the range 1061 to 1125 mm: 0.0304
